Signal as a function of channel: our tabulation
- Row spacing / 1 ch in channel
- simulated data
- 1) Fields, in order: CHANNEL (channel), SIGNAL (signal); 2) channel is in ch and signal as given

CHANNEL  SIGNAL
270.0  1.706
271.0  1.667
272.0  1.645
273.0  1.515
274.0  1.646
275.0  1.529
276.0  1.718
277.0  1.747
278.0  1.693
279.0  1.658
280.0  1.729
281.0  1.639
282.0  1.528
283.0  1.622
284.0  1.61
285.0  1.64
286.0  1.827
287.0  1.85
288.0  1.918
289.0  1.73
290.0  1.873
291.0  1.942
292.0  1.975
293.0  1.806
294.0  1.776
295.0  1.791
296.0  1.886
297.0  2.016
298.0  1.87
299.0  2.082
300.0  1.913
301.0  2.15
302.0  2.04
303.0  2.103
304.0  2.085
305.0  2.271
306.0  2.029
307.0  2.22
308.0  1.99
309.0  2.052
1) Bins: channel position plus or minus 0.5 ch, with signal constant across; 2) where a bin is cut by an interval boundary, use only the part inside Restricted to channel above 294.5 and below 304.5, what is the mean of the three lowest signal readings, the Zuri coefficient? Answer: 1.85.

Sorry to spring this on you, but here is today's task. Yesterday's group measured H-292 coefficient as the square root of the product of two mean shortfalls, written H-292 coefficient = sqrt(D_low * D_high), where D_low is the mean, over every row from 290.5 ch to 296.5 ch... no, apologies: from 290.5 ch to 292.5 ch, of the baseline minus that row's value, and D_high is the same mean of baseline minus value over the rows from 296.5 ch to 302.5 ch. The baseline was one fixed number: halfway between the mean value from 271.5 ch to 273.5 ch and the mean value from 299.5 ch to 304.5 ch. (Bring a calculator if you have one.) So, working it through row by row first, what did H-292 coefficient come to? 0.16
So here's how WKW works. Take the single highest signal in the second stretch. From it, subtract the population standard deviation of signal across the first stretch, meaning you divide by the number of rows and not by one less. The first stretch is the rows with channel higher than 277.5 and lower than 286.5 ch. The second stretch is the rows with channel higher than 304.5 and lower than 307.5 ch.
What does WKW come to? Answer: 2.19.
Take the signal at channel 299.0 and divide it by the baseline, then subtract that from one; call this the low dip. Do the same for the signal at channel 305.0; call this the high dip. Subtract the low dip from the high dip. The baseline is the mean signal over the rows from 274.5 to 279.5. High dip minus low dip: -0.11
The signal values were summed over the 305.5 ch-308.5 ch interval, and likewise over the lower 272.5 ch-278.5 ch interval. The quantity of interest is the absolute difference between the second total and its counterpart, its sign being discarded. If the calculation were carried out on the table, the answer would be 3.6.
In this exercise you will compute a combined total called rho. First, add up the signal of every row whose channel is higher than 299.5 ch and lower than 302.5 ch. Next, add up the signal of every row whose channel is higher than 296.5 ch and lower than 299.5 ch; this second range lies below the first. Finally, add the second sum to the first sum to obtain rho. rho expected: 12.1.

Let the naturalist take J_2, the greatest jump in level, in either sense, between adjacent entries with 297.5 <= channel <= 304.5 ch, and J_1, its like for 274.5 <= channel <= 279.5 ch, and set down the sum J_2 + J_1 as 0.43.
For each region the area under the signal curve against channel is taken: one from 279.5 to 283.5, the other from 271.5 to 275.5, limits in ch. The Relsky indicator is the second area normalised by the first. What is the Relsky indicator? 1.0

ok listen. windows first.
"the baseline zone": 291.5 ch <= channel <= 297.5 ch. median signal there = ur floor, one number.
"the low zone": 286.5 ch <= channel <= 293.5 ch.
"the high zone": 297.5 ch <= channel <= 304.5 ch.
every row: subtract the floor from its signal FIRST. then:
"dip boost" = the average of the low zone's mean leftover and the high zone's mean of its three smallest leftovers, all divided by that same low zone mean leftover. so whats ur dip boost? 2.43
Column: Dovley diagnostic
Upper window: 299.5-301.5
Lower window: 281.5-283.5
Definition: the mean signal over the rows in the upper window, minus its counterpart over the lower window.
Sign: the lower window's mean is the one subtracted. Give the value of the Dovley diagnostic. 0.46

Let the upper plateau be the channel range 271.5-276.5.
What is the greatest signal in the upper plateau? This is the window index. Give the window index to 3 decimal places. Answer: 1.718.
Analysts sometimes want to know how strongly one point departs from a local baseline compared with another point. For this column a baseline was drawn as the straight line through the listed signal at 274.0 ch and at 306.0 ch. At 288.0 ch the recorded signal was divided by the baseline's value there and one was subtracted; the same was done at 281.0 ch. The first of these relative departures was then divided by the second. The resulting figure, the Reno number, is -1.1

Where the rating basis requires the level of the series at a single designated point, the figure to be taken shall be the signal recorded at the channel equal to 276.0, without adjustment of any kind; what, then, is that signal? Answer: 1.718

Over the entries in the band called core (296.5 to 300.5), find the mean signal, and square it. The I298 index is 3.9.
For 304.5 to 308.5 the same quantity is 4.5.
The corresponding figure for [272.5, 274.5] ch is 2.5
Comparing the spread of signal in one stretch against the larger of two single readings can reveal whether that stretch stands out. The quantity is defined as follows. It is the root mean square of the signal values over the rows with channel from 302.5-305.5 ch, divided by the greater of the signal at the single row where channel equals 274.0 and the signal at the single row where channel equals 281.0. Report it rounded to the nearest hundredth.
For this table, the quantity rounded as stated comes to 1.31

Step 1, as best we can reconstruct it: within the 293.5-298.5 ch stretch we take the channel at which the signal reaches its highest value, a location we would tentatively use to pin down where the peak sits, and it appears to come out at 297.0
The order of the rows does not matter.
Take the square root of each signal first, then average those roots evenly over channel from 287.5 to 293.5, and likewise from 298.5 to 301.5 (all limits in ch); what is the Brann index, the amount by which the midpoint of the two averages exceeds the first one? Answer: 0.031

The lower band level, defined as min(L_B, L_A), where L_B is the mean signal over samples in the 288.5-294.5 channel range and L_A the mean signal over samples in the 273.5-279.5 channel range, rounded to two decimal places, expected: 1.67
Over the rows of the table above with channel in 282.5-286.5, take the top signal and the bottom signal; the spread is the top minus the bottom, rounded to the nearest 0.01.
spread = 0.22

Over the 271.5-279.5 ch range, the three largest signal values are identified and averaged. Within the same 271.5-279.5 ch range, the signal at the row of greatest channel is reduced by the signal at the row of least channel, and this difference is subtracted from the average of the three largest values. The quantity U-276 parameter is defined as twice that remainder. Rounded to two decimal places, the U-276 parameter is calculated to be 3.41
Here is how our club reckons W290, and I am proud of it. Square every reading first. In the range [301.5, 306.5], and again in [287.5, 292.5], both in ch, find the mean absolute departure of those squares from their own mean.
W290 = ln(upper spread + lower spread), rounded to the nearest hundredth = -0.61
